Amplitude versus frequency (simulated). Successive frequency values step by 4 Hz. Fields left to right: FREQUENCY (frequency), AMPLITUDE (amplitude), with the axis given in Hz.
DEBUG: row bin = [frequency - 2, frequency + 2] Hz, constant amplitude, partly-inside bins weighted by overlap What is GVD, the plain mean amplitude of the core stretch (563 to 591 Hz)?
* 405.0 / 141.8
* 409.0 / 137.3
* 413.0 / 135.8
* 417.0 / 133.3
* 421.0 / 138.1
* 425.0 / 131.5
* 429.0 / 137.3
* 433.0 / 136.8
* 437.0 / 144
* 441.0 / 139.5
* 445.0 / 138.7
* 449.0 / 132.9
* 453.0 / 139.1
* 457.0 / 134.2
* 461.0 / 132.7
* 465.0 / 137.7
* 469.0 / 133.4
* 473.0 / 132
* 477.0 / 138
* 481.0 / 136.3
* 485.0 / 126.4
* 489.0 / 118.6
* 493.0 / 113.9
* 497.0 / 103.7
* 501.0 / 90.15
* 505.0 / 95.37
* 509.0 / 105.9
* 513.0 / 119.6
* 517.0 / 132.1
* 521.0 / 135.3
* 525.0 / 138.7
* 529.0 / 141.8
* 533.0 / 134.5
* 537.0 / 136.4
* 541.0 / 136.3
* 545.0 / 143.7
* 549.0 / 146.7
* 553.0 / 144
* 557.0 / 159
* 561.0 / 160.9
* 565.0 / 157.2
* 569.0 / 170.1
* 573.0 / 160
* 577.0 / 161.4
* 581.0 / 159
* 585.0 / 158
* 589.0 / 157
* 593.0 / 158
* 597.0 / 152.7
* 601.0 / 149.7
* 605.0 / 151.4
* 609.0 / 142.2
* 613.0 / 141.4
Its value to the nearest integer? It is 160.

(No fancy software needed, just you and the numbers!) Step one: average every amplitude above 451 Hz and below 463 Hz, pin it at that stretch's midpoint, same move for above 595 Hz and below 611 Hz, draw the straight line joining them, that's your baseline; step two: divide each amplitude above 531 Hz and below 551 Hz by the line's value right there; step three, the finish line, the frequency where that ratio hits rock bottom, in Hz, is 533.0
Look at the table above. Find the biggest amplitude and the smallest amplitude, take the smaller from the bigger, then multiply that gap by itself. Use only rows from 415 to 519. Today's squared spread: 2900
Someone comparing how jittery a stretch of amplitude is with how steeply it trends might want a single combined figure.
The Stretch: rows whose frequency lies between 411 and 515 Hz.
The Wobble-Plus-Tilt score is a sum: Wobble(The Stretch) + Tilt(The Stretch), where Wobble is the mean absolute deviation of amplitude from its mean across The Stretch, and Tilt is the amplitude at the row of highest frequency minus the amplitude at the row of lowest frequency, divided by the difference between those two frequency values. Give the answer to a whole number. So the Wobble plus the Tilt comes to 11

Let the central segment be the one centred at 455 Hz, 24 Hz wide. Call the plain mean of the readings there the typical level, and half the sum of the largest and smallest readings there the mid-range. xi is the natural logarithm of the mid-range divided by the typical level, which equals 0.000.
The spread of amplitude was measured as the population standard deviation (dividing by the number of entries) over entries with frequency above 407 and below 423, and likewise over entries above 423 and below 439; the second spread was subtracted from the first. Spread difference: -2.6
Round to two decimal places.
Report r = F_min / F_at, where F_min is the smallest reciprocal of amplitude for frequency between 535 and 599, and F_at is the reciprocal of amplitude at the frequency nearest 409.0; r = 0.81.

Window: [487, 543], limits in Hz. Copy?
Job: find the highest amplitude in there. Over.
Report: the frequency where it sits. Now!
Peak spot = 529.0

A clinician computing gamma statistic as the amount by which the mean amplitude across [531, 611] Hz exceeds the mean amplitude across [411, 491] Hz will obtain 17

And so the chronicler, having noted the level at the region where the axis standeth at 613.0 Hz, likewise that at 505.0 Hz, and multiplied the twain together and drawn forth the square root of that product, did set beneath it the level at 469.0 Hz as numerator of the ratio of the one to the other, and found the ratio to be 1.15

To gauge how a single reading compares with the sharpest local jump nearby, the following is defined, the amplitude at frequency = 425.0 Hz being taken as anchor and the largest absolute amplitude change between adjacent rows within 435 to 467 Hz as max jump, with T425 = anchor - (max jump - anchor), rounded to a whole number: 257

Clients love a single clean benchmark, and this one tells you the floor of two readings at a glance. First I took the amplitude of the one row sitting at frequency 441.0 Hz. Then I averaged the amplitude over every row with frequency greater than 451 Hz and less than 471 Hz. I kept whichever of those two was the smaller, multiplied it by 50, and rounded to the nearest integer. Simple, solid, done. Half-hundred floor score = 6771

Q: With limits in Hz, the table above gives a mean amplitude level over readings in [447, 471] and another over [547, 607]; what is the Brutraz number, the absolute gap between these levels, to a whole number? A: 21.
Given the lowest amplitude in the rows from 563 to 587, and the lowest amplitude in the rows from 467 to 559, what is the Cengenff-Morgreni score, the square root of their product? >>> 119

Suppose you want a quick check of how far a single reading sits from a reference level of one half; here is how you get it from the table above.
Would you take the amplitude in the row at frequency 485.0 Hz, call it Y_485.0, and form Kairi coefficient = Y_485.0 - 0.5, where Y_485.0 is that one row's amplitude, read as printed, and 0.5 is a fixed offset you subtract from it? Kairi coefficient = 126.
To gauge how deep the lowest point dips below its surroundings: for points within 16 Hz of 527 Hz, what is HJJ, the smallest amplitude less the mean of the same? -15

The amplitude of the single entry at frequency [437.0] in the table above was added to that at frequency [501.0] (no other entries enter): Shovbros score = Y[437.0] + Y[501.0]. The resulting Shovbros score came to 234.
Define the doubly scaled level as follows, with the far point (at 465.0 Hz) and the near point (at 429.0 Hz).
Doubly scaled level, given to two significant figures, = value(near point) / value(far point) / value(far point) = 0.0072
